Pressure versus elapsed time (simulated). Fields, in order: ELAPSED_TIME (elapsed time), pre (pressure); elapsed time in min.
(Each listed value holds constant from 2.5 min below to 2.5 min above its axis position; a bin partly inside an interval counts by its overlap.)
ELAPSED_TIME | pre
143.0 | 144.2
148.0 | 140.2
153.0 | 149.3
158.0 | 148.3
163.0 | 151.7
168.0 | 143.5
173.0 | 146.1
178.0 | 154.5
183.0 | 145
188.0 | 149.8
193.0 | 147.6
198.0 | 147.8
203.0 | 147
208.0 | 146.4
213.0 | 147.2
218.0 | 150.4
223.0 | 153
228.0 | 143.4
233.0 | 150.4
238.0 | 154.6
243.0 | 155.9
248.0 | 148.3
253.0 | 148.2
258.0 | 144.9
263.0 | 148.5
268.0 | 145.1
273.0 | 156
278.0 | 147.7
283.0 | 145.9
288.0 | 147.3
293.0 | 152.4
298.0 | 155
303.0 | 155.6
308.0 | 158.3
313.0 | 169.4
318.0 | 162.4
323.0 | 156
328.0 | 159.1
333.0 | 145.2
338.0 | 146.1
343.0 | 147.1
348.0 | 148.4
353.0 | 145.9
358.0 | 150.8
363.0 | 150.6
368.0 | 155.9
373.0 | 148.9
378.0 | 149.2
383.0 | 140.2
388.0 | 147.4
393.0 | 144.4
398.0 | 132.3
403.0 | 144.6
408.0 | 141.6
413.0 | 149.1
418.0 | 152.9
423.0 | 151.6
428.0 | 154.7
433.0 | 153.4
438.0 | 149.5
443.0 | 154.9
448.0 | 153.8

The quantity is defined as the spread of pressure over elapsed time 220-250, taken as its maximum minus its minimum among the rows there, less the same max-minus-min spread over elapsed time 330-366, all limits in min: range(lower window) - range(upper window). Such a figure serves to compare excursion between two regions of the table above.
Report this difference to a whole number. 7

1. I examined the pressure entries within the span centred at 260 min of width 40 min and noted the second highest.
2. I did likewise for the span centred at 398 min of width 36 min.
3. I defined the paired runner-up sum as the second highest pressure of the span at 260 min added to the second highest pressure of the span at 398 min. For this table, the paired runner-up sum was 303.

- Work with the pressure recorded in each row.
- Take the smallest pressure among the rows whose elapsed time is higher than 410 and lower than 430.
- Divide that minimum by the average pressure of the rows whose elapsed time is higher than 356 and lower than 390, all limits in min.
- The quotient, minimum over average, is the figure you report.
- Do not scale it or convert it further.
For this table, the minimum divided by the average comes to 1.00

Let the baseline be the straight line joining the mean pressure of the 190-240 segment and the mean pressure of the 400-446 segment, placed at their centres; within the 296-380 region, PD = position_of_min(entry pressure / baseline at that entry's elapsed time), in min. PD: 333.0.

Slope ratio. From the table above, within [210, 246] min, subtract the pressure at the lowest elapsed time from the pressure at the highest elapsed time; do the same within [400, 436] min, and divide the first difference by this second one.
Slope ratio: 1.0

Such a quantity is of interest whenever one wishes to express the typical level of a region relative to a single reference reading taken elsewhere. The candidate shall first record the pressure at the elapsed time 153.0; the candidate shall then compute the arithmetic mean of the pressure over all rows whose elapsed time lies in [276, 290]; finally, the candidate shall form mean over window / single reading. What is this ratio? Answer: 0.98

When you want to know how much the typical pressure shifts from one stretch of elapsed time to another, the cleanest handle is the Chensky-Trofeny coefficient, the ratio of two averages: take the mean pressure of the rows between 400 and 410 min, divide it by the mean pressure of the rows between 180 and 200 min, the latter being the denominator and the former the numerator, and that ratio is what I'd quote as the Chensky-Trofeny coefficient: 0.97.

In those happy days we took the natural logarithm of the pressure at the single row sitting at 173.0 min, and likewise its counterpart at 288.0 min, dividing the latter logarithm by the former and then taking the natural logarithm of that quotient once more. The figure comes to 0.0016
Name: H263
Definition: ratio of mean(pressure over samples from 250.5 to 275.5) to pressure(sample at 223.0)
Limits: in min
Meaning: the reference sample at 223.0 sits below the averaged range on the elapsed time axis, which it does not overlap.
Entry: 0.97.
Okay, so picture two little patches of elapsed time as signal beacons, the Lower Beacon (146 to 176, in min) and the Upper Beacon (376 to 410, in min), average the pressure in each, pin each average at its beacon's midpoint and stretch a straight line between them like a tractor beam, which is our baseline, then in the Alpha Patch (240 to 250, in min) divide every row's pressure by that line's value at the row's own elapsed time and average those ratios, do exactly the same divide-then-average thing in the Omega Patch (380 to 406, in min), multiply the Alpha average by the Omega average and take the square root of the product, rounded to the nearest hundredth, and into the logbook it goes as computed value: 1.02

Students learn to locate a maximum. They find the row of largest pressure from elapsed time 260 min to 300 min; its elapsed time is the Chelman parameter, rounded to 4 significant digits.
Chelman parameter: 273.0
